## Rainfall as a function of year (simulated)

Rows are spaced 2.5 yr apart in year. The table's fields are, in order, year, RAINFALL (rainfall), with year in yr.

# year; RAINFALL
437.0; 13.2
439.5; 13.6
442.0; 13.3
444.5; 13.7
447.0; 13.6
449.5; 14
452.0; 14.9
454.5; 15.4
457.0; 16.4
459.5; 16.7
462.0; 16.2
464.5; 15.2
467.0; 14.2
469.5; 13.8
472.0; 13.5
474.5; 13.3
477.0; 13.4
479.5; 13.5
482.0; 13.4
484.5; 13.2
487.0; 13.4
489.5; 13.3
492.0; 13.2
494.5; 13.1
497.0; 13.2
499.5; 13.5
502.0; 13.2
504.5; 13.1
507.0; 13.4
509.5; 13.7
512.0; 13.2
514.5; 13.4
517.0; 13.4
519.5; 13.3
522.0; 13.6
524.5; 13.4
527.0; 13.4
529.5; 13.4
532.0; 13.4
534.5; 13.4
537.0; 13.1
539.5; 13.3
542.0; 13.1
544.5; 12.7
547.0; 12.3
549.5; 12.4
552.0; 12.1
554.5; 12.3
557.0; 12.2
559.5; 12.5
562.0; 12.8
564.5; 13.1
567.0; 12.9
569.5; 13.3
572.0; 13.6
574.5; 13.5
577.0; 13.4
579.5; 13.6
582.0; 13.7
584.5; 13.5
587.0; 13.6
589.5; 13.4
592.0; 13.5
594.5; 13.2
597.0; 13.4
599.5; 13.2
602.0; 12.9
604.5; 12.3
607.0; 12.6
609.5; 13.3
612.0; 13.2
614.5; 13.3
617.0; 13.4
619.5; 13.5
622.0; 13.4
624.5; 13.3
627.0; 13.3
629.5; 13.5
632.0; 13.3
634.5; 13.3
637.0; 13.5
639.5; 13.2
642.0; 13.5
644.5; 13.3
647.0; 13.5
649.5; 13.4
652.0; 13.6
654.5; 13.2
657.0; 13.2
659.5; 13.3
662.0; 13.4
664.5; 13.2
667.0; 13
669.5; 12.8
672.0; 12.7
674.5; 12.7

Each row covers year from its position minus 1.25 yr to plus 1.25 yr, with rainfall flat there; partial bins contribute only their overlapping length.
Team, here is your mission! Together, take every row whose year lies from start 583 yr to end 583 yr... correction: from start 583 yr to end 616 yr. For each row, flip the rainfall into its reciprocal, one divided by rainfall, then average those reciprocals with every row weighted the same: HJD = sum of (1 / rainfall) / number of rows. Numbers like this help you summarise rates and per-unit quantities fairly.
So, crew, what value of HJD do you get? 0.0759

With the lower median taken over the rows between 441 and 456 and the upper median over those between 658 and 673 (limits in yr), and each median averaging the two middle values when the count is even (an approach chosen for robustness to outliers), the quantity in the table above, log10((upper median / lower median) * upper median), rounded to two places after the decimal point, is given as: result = 1.09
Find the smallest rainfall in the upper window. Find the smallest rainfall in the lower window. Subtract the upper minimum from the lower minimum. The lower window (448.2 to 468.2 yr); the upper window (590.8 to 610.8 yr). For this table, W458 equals 1.7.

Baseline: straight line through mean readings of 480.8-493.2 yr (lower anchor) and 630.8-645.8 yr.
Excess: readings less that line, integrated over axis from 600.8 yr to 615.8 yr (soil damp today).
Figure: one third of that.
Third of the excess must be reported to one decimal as -2.0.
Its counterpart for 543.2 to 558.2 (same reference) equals -4.9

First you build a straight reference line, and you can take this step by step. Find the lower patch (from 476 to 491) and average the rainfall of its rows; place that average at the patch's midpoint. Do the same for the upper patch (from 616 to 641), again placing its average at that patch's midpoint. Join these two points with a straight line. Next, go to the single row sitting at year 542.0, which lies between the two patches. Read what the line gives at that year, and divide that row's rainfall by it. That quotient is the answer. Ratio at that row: 0.98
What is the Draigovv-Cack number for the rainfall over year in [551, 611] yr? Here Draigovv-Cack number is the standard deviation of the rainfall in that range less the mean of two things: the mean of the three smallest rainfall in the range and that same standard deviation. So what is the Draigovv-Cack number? -5.85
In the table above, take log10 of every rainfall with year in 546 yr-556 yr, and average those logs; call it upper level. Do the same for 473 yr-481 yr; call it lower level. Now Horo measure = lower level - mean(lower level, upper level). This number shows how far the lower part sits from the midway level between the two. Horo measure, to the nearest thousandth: 0.019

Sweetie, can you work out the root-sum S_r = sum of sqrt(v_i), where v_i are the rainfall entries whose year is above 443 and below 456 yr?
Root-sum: 18.9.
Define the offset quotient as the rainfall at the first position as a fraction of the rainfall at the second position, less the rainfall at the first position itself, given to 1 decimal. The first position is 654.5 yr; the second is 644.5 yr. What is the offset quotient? -12.2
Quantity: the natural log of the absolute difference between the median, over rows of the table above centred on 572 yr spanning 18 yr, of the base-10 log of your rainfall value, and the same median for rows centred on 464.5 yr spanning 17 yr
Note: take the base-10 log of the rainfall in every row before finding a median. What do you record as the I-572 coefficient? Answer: -2.9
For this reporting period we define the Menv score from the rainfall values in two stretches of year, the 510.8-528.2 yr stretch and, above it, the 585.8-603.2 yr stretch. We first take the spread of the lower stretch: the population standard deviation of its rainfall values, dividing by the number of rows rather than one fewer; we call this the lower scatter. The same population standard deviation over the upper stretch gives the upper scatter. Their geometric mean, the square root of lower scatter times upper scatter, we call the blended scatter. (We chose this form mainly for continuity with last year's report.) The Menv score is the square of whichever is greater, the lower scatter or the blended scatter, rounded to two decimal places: 0.02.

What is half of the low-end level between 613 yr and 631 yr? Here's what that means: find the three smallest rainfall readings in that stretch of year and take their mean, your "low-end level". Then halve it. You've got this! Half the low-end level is 6.65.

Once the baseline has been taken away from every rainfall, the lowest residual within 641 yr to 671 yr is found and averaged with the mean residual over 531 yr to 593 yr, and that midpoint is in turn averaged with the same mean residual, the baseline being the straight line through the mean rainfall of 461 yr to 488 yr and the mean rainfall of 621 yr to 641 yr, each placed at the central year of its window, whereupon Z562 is -0.50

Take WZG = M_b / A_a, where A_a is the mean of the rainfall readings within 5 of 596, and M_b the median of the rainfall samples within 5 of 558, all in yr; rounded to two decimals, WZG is 0.93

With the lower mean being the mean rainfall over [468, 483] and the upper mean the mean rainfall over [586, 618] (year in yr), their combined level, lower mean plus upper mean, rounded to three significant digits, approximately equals 26.7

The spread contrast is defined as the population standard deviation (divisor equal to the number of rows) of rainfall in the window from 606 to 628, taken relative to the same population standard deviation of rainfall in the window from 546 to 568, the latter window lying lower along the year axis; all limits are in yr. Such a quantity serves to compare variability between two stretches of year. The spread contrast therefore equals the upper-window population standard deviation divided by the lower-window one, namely 0.8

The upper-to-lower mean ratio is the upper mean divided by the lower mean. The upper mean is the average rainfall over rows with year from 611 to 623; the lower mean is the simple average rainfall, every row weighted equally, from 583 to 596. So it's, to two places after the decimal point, 0.99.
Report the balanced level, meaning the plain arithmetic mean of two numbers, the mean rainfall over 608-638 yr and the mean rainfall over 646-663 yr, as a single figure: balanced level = 13.4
